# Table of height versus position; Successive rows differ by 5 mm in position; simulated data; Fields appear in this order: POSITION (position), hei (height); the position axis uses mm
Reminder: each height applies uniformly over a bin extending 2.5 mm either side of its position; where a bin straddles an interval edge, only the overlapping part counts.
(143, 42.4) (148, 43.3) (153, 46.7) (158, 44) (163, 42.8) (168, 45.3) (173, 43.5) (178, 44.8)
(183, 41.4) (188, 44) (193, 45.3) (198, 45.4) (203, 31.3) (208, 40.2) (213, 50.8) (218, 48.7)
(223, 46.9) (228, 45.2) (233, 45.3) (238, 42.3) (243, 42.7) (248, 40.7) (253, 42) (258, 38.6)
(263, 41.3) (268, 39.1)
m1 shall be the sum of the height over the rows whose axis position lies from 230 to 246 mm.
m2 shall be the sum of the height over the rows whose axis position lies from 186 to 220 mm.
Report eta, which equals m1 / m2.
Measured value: 0.4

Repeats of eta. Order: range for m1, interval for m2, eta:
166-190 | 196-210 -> 1.9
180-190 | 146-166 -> 0.5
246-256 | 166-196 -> 0.3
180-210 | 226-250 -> 1.1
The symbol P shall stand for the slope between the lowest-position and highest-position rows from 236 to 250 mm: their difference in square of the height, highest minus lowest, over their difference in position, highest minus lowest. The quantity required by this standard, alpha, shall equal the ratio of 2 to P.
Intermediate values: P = -13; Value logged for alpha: -0.2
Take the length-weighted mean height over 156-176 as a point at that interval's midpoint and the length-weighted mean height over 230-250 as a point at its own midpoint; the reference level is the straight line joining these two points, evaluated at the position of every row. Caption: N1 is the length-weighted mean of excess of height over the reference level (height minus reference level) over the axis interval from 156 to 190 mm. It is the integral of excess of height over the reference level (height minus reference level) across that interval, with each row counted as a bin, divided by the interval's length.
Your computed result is -0.1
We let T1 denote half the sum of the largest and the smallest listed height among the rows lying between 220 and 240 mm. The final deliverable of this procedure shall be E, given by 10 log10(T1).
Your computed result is 16.5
